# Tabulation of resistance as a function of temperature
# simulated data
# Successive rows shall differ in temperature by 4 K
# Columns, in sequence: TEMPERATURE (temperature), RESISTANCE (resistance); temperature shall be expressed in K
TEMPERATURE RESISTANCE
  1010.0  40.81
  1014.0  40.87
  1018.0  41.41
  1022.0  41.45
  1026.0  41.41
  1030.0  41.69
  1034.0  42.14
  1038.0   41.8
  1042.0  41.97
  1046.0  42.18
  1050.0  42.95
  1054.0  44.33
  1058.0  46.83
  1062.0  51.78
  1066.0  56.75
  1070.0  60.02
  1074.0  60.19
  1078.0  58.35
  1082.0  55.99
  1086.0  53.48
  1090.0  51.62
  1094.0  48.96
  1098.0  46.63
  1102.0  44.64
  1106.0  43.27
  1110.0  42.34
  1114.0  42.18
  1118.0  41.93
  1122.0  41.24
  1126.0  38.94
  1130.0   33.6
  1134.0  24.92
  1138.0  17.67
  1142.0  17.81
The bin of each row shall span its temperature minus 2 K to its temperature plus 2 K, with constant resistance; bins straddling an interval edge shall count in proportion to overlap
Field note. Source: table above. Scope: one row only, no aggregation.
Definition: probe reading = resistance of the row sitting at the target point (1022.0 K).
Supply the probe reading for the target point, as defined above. 41.45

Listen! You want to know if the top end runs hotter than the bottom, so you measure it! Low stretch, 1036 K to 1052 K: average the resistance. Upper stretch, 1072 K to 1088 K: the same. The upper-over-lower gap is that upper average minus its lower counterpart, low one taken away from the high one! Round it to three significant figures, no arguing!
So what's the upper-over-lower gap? 14.8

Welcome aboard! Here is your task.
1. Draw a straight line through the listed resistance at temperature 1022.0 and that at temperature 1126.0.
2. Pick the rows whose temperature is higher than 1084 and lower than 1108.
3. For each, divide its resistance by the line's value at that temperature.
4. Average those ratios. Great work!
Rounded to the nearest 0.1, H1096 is 1.2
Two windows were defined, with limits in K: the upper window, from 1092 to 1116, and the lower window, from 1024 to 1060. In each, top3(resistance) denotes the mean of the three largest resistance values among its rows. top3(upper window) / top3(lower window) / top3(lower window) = 0.023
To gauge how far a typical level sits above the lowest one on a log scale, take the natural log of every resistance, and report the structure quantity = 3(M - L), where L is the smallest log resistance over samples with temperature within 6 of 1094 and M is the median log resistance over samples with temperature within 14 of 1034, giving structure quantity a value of -0.3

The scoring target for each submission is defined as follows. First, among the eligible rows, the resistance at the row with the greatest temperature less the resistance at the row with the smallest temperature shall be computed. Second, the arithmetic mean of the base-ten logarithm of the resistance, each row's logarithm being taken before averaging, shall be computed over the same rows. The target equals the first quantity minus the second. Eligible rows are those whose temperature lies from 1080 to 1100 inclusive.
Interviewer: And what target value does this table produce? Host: -11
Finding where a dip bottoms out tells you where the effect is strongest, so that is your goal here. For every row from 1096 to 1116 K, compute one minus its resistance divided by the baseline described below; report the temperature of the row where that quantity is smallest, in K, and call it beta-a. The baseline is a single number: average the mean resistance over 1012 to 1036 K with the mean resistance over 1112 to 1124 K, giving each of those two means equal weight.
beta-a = 1098.0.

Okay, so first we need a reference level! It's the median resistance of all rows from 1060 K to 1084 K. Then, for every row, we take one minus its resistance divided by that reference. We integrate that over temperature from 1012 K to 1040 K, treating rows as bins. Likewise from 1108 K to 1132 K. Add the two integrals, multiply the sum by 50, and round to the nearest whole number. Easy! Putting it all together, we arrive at 755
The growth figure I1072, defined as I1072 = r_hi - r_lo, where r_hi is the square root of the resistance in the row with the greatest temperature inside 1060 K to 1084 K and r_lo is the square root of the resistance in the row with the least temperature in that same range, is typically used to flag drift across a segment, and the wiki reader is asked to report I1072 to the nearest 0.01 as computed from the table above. 0.29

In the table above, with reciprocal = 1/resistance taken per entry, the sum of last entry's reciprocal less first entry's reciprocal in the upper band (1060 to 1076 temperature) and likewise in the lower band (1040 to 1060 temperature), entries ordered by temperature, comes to -0.005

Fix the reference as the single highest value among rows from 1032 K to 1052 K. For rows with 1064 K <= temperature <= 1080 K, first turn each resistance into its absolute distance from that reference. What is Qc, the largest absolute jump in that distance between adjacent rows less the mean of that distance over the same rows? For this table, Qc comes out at -13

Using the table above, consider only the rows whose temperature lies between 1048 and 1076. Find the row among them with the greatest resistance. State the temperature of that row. 1074.0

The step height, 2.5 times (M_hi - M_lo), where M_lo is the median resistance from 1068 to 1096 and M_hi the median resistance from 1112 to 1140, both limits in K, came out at -43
